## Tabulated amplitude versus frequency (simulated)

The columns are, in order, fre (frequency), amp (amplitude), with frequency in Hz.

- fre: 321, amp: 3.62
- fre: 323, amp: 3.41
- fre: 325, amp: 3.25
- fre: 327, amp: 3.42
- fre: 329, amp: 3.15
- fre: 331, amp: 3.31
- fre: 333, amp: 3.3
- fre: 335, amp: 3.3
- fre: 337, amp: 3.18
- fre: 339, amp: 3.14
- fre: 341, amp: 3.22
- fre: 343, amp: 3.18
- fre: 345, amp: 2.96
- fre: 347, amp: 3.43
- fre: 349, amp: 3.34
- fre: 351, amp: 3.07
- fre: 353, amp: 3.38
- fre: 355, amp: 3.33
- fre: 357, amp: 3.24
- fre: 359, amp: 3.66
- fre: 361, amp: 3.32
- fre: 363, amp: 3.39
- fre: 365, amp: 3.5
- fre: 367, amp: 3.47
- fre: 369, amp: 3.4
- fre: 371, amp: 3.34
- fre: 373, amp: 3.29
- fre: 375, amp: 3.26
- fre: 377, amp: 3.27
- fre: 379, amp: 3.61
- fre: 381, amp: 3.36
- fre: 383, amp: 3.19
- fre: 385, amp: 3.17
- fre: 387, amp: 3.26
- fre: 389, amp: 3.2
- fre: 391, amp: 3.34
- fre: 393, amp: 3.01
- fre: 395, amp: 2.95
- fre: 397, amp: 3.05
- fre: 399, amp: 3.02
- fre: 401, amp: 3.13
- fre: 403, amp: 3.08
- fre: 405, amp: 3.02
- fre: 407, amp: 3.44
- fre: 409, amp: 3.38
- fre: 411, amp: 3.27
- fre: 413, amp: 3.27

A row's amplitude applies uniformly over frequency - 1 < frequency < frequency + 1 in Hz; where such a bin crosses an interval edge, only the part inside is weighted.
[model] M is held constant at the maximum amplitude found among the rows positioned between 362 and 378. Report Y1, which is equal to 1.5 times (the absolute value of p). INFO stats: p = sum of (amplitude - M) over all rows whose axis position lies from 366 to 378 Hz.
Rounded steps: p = -1.0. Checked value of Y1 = 1.5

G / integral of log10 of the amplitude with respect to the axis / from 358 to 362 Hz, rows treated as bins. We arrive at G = 2.17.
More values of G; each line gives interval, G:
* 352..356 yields 2.10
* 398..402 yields 1.95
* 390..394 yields 2.00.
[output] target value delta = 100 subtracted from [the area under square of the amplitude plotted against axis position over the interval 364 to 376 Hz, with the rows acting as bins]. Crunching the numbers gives 37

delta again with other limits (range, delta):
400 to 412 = 25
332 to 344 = 24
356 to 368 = 41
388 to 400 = 15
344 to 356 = 27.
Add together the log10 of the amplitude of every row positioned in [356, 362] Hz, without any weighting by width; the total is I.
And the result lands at 1.60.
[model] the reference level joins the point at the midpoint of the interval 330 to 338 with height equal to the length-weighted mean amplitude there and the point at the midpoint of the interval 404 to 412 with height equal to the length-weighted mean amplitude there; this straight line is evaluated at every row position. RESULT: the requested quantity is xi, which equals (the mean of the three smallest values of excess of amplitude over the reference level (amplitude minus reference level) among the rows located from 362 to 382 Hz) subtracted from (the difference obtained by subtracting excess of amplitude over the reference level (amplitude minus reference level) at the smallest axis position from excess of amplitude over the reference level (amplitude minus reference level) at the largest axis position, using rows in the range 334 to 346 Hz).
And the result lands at -0.3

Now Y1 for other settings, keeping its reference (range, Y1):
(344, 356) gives 2.2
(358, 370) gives 0.4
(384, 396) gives 3.1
